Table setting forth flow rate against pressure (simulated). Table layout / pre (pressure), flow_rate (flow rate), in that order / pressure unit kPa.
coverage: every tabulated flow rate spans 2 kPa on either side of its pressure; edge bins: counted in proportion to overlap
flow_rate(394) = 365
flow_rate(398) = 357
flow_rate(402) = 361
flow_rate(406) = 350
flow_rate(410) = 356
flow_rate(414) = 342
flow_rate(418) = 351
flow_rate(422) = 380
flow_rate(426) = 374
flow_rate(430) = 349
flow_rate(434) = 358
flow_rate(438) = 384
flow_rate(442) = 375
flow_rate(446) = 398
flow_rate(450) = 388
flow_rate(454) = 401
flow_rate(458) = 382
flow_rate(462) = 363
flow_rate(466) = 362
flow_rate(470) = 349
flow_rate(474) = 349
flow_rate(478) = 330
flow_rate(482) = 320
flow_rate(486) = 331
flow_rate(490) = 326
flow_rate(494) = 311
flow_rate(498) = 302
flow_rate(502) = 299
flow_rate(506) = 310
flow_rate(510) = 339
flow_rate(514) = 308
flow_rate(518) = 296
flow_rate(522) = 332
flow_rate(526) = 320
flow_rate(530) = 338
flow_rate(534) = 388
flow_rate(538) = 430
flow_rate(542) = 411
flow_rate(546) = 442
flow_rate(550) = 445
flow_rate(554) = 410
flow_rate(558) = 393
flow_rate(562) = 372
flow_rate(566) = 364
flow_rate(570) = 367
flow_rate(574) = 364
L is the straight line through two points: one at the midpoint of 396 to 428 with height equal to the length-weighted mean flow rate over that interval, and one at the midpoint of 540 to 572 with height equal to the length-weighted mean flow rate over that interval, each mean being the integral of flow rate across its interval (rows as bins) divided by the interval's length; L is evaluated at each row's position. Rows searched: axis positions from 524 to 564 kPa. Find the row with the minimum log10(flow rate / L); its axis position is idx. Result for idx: 526 kPa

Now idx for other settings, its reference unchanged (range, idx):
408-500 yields 498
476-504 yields 502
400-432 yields 414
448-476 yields 474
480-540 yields 518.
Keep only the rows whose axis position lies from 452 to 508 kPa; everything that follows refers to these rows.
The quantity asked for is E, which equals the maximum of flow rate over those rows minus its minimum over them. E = 102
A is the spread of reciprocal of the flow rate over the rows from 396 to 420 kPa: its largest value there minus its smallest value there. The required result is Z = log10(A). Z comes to -3.81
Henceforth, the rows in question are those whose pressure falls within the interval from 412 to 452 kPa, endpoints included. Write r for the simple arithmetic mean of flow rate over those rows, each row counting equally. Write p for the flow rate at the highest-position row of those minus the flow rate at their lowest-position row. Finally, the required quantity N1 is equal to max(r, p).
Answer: 370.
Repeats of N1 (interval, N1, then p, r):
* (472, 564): 352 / 23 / 352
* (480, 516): 316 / -12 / 316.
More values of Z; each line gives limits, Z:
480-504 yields -3.49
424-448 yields -3.45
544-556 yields -3.72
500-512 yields -3.40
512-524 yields -3.44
